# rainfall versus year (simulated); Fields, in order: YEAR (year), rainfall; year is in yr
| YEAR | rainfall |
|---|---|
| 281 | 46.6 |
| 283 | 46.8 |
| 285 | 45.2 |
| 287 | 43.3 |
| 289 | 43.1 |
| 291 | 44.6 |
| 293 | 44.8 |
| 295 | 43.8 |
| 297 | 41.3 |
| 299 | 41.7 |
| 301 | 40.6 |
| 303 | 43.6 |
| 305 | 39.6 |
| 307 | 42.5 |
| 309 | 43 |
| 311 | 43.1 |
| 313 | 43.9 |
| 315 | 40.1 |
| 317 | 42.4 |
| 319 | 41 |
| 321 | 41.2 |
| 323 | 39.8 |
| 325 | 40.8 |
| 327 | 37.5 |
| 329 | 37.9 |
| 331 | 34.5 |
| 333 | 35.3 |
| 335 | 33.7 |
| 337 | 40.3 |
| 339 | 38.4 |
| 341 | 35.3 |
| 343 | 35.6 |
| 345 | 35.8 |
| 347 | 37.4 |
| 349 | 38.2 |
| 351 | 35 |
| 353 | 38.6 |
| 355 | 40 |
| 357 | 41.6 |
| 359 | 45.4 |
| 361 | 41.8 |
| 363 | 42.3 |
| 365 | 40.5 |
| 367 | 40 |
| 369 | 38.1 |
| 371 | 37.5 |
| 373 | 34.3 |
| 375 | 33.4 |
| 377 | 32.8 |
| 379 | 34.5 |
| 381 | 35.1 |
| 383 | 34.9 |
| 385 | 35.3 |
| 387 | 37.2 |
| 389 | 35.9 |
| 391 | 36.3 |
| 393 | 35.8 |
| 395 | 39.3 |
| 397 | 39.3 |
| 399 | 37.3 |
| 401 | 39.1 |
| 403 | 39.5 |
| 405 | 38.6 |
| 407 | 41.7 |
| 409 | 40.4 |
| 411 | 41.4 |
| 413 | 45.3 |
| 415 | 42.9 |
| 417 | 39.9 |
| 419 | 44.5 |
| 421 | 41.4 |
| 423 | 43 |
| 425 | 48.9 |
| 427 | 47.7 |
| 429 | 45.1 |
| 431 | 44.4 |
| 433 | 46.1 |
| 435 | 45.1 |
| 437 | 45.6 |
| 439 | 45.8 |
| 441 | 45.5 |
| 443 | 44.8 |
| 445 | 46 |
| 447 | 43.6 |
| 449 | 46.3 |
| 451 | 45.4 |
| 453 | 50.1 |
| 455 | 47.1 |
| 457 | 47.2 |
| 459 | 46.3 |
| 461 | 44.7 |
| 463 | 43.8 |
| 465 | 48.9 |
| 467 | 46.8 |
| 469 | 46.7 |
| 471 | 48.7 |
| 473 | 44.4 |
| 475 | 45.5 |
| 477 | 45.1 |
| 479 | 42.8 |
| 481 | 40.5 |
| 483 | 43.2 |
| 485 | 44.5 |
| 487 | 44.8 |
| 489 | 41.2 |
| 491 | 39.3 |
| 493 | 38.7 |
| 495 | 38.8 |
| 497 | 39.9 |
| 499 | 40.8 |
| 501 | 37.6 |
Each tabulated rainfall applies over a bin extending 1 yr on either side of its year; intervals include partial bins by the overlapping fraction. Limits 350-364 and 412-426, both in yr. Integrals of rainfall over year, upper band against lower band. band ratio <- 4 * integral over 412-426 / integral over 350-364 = 4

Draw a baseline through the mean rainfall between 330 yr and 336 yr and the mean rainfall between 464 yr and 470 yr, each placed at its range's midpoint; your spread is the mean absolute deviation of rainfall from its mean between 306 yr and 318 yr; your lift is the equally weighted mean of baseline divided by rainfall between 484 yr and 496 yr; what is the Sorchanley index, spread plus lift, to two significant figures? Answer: 2.0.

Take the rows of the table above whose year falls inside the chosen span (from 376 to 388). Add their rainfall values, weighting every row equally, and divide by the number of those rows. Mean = 35.0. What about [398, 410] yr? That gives 39.4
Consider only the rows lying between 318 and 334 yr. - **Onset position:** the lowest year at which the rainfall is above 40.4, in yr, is 319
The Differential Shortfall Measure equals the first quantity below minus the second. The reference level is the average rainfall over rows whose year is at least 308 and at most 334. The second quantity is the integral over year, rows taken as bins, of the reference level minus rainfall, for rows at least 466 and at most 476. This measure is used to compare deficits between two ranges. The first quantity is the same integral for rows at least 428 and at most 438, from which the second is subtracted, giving 12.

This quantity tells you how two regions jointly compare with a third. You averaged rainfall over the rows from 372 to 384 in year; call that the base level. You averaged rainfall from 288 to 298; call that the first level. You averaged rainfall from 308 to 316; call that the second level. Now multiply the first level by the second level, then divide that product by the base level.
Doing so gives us 54.2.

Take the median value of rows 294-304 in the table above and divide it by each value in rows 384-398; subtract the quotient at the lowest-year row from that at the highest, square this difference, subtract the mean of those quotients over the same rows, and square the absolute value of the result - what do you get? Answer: 1.24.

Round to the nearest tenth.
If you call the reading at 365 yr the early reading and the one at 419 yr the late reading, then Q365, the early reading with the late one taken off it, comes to -4.0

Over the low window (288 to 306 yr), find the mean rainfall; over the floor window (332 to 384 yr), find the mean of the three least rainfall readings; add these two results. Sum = 75.9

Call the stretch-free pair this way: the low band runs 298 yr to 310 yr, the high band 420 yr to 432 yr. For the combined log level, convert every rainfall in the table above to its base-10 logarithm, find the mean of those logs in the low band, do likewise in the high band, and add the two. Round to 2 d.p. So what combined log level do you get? 3.27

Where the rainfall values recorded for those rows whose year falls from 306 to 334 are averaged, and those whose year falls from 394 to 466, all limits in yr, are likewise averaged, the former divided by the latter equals 0.92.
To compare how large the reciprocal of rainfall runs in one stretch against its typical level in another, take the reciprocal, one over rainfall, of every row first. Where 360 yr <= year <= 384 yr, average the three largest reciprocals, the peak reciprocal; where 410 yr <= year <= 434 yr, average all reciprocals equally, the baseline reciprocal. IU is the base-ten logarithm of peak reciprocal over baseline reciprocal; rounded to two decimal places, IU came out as 0.12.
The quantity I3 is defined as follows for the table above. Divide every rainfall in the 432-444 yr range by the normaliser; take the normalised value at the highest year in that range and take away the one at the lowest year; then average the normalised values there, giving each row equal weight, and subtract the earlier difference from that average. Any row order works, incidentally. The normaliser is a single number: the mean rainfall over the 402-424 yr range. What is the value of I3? 1.12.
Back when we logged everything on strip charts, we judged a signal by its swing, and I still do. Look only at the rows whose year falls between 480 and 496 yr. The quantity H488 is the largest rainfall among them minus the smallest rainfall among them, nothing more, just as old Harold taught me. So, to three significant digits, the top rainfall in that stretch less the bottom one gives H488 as 6.10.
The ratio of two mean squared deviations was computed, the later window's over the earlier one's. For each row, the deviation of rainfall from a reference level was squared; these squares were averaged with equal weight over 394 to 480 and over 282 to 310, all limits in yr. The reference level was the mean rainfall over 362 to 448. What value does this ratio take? 2.30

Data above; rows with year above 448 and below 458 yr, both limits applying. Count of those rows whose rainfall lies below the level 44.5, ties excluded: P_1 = 0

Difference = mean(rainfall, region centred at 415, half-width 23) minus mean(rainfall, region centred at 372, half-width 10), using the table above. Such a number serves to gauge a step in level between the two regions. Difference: 5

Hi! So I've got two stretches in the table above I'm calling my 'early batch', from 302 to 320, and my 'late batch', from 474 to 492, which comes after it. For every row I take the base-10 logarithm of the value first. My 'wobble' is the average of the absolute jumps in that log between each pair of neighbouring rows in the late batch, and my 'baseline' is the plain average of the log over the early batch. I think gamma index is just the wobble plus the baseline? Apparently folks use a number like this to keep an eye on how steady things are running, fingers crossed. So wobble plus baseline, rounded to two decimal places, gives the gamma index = 1.64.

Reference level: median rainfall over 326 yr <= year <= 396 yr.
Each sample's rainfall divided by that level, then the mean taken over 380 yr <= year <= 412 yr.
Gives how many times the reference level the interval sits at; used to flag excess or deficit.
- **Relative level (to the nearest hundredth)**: 1.02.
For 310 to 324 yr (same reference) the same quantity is 1.12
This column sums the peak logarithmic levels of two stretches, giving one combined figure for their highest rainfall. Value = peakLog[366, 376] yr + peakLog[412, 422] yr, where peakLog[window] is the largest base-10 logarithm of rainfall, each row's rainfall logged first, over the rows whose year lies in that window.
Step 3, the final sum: 3.258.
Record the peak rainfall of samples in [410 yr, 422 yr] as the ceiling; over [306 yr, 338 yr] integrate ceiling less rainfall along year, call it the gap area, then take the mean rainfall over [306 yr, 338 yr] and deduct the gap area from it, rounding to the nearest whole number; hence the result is -136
